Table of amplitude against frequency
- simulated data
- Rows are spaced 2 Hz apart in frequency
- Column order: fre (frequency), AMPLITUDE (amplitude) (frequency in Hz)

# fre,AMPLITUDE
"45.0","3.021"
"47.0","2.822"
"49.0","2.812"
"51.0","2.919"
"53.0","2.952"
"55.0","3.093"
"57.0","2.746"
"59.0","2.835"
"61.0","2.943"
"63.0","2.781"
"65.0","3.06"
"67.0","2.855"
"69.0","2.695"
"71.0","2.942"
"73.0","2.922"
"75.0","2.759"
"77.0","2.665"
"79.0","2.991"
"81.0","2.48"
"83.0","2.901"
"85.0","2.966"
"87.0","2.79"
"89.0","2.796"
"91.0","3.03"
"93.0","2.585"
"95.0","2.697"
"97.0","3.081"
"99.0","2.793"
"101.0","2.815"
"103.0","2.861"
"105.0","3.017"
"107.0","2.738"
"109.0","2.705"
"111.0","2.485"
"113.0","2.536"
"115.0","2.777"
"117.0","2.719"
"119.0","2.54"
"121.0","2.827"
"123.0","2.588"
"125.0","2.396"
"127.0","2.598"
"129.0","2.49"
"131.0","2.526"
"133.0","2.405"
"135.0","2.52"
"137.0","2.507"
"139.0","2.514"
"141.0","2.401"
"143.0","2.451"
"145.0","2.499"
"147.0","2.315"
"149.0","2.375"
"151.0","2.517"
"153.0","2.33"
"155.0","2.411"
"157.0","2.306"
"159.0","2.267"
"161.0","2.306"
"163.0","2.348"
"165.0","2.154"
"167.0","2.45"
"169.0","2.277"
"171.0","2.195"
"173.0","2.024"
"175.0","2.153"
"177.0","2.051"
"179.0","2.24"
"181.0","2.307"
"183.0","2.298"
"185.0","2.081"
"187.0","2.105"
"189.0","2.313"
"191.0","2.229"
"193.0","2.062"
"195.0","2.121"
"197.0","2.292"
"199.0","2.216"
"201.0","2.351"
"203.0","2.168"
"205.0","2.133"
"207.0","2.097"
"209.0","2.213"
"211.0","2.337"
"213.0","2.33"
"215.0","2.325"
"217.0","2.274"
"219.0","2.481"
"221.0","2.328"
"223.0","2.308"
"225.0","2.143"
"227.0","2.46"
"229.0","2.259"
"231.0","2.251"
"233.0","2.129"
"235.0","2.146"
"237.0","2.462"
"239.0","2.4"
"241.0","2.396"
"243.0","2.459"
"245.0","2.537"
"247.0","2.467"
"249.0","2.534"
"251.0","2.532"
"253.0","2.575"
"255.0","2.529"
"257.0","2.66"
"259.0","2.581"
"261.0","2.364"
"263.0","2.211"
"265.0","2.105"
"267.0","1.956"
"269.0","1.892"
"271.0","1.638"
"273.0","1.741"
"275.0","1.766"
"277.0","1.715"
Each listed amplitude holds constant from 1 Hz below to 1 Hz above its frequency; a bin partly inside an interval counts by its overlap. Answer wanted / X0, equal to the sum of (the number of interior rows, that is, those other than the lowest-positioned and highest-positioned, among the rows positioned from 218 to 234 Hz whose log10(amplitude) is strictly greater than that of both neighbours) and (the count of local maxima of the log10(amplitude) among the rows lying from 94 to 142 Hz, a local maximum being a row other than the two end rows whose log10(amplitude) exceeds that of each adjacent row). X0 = 9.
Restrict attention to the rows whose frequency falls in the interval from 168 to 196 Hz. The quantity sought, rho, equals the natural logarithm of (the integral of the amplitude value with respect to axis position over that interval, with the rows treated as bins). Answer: 4.11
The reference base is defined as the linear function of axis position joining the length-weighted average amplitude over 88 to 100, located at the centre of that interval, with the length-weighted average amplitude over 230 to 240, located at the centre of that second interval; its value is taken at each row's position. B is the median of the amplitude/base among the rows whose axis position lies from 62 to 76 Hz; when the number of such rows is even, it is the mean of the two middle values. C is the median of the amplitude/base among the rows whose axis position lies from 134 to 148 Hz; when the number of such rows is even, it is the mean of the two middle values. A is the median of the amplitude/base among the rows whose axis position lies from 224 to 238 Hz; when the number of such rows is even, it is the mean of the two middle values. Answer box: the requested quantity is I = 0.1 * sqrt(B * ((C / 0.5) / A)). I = 0.137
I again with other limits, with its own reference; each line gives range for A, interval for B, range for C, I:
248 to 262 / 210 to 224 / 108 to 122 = 0.129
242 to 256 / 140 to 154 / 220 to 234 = 0.125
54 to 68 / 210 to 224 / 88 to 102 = 0.142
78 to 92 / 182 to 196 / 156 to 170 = 0.124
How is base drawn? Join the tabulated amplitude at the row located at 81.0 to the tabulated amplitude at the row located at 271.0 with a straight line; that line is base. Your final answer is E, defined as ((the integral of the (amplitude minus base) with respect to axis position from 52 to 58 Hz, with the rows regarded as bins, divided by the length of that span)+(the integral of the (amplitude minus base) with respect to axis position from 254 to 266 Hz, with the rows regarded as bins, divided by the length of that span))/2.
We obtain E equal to 0.53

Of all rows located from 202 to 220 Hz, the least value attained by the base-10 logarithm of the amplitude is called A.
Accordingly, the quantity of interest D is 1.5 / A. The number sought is 4.66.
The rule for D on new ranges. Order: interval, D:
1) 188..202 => 4.77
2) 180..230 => 4.77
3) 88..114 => 3.79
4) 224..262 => 4.57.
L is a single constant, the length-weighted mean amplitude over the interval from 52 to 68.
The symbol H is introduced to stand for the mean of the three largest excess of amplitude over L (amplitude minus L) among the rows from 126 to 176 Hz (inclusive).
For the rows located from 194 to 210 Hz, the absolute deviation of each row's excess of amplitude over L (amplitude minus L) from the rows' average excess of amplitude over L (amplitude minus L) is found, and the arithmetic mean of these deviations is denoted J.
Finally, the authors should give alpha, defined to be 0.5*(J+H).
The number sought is -0.15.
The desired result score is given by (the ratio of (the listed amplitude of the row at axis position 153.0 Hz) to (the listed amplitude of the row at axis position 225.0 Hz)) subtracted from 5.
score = 3.91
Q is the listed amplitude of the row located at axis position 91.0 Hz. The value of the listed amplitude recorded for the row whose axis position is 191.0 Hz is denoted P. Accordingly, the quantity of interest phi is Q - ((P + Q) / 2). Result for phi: 0.40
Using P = 2.229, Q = 3.03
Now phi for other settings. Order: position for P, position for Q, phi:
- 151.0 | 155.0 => -0.05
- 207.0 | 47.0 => 0.36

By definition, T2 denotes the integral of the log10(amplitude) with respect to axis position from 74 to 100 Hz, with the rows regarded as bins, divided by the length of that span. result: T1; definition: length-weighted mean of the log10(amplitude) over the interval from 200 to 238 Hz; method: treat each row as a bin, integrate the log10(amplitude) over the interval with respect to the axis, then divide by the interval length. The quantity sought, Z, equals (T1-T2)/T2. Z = -0.2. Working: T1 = 0.356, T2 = 0.45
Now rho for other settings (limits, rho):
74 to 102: 4.37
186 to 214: 4.13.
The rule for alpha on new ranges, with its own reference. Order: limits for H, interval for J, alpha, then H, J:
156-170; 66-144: -0.19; -0.54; 0.17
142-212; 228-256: -0.15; -0.42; 0.12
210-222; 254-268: -0.15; -0.53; 0.22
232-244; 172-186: -0.18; -0.47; 0.10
